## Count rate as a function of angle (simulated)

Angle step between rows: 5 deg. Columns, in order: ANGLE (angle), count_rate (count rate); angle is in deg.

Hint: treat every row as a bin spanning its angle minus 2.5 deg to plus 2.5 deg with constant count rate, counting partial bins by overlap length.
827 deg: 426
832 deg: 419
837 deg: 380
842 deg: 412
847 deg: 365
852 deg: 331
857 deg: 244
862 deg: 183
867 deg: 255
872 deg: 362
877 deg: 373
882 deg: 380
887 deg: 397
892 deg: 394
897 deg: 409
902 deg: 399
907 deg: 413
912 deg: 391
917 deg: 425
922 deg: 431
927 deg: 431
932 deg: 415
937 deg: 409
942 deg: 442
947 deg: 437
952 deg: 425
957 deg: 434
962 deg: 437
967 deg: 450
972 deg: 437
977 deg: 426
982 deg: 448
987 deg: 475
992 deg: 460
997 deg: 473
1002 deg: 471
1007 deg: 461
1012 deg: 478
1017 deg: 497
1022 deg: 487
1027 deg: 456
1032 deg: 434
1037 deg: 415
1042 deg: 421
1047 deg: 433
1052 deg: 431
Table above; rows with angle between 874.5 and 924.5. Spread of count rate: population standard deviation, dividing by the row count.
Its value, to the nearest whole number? 18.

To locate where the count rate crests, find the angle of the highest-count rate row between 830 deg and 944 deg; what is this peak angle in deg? 942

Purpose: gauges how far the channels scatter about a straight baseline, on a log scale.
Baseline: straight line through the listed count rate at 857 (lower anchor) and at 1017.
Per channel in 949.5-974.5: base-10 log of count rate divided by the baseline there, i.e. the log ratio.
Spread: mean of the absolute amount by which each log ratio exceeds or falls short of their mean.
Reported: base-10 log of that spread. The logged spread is -2.19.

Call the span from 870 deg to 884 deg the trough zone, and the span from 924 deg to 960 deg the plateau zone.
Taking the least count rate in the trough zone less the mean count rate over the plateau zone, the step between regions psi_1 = -66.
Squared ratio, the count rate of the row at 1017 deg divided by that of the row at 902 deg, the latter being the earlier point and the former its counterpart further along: 1.55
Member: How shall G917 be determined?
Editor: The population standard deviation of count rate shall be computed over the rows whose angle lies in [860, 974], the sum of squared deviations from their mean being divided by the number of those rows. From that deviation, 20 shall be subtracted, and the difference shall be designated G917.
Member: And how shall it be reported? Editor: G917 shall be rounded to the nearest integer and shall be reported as 40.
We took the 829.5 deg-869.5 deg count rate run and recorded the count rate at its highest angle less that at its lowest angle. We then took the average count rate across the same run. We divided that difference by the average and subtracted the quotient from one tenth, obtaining 0.61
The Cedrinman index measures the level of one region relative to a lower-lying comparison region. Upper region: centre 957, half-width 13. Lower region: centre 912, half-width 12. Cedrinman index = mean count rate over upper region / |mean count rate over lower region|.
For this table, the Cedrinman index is 1.1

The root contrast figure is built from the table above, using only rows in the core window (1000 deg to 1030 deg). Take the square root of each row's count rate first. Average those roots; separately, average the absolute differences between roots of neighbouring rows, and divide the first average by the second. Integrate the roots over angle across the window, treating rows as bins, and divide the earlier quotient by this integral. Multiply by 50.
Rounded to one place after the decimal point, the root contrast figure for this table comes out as 4.2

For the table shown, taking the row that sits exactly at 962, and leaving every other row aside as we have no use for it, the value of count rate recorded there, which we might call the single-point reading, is 437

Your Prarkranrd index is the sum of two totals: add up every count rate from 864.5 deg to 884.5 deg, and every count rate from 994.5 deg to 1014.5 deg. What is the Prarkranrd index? 3253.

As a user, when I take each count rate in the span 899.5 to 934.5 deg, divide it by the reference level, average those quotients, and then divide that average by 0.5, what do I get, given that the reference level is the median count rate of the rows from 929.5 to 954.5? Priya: 1.95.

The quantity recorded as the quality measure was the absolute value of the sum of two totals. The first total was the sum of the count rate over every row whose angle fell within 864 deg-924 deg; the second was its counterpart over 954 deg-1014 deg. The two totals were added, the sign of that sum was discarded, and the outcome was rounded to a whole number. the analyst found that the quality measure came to 10079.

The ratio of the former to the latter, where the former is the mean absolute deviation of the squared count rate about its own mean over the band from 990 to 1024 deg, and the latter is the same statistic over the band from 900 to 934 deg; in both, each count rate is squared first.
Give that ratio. 0.99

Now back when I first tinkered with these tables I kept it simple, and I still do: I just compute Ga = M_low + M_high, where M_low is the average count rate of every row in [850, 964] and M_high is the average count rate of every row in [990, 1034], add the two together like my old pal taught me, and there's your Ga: 852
